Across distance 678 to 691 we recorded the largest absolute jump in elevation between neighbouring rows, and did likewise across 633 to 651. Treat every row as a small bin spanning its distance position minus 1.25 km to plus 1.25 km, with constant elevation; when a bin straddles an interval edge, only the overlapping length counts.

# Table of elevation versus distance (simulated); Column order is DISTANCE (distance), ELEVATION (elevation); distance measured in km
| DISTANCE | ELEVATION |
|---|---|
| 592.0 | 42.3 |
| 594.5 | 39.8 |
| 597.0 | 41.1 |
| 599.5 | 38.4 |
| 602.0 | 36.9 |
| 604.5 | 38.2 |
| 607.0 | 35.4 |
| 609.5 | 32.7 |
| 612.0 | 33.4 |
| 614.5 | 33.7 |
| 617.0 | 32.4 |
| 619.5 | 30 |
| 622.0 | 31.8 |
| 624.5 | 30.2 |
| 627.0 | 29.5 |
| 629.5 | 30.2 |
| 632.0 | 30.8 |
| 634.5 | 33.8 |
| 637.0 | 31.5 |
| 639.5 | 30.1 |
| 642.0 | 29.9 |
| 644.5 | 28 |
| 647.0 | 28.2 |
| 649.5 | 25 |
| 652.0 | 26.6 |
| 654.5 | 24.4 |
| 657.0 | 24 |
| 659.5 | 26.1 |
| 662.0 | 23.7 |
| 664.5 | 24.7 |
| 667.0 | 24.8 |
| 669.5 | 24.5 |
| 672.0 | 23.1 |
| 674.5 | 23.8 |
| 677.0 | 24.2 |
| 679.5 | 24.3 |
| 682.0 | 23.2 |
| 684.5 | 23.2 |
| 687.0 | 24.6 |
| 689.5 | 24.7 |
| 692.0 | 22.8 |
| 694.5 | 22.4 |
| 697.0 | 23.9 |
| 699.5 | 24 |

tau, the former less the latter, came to -1.8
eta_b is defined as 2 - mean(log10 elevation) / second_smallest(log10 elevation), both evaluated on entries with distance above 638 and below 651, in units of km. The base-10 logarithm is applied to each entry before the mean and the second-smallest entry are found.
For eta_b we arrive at 0.998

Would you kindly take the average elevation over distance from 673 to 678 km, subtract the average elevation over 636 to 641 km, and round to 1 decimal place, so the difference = -6.8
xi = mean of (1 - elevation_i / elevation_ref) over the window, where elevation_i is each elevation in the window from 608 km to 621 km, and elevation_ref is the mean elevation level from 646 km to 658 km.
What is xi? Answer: -0.27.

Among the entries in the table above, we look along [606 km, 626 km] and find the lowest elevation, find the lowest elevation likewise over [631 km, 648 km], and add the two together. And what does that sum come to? 58.0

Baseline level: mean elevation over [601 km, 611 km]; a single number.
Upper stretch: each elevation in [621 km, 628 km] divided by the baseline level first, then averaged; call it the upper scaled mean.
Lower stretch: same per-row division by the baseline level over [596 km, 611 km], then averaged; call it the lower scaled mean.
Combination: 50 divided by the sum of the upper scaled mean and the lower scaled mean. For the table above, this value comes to 26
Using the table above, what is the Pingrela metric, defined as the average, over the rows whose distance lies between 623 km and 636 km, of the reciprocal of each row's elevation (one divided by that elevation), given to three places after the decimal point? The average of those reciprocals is 0.032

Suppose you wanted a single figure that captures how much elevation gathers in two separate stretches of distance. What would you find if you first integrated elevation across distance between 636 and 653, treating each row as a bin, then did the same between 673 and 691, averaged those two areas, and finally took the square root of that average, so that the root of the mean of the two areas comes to 21.4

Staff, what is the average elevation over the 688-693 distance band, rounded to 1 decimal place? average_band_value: 23.8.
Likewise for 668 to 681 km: 24.0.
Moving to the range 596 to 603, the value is 38.8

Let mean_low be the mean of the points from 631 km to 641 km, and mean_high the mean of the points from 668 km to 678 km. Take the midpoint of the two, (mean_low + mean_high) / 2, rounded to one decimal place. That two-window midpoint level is 27.7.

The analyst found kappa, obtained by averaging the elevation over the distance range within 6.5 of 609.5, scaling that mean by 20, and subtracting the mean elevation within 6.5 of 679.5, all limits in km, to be 670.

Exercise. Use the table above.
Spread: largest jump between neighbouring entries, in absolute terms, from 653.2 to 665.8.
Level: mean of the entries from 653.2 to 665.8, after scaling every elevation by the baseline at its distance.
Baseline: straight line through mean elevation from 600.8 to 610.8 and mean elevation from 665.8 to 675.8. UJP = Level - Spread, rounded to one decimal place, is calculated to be -1.5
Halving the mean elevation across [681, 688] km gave 11.8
